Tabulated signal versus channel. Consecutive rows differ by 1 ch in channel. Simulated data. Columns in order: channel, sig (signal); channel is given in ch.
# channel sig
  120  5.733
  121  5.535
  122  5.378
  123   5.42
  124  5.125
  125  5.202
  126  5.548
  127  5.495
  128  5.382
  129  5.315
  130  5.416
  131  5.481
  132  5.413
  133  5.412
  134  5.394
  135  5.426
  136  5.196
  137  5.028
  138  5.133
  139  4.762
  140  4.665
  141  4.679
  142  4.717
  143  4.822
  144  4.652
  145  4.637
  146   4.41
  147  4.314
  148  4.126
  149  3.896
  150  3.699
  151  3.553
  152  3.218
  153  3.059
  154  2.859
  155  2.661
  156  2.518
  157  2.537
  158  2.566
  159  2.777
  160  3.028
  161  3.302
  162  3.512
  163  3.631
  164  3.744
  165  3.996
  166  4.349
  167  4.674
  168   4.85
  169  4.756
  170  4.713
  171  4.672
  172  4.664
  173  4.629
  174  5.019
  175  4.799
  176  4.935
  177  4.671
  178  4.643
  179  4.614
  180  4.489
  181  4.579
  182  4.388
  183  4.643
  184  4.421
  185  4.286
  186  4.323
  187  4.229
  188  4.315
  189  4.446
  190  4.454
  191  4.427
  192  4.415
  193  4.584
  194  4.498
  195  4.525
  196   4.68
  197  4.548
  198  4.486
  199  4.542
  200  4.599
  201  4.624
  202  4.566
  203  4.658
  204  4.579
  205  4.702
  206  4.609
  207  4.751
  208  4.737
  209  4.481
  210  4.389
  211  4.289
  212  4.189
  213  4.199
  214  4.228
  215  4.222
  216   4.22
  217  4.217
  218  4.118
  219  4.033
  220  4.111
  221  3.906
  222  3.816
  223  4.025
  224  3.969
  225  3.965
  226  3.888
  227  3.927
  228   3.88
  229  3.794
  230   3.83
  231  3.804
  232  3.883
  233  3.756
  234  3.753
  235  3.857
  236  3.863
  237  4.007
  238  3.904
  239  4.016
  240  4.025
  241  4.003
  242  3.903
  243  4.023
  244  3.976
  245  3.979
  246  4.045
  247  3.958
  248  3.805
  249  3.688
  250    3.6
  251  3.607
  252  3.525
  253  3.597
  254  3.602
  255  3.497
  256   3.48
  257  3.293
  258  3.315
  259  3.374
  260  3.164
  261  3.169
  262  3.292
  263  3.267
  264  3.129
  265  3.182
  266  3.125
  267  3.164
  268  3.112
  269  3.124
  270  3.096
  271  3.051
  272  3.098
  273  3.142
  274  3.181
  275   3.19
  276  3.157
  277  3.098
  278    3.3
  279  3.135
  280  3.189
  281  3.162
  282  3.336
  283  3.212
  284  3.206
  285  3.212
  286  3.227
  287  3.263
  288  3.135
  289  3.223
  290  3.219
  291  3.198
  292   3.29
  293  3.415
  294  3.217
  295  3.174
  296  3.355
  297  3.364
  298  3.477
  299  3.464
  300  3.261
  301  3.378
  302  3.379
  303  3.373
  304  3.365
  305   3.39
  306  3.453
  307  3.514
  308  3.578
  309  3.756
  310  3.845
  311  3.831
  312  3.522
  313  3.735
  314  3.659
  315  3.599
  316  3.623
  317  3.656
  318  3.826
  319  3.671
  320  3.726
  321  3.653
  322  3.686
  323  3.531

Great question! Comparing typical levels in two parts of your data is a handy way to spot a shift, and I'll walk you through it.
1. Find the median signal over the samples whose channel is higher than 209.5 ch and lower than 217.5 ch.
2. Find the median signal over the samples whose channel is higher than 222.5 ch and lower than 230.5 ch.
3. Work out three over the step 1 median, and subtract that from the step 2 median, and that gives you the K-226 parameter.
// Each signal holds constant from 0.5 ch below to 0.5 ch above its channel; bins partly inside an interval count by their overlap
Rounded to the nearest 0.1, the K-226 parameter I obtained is 3.2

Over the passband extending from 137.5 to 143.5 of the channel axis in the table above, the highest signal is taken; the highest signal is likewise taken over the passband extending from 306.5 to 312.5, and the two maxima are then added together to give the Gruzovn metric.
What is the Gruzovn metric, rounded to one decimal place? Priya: 9.0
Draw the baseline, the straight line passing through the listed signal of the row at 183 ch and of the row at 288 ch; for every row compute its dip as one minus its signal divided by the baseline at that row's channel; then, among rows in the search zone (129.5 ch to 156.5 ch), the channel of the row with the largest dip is 156 ch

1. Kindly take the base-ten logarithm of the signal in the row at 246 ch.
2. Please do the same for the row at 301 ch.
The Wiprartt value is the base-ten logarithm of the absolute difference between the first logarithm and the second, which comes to -1.11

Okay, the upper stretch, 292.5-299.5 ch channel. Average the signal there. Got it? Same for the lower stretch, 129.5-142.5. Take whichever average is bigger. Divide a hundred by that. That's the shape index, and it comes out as 19.5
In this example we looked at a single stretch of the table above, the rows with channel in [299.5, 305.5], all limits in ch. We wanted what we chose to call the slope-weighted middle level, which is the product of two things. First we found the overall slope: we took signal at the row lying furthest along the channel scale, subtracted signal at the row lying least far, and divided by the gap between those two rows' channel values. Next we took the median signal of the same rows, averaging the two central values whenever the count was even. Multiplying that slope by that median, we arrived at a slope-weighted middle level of 0.09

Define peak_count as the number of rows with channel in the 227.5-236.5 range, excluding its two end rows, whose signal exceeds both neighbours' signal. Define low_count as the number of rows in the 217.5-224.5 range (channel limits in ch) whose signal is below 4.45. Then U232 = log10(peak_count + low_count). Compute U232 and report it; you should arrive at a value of 0.95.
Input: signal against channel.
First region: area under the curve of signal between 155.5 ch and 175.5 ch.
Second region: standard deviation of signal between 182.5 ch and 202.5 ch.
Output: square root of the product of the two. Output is 3.1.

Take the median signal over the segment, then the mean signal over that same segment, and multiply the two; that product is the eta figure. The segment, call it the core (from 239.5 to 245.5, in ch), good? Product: 16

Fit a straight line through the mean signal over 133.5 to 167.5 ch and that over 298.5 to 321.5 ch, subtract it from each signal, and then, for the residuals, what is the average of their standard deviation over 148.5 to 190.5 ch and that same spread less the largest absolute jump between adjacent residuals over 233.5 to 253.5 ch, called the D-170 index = 0.71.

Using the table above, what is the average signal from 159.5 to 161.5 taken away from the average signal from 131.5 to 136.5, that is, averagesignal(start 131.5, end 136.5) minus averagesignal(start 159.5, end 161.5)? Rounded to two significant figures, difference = 2.2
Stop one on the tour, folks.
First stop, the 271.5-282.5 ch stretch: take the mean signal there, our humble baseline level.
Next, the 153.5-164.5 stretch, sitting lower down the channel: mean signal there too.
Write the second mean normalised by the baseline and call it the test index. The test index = 0.95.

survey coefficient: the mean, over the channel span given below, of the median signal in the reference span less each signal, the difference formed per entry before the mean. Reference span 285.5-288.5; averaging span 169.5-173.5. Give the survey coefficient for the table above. -1.4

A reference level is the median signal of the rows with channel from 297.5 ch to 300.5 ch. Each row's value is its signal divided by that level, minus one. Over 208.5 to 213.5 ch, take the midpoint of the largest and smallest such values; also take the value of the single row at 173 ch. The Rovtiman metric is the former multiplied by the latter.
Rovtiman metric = 0.085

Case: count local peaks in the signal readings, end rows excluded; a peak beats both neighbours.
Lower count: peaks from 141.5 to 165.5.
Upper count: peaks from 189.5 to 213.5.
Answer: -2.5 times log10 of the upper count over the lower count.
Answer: -1.9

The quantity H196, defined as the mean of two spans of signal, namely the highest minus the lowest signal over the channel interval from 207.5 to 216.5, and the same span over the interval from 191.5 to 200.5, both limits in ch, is 0.41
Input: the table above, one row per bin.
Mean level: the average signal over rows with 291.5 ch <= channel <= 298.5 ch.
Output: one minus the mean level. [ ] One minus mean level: -2.3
